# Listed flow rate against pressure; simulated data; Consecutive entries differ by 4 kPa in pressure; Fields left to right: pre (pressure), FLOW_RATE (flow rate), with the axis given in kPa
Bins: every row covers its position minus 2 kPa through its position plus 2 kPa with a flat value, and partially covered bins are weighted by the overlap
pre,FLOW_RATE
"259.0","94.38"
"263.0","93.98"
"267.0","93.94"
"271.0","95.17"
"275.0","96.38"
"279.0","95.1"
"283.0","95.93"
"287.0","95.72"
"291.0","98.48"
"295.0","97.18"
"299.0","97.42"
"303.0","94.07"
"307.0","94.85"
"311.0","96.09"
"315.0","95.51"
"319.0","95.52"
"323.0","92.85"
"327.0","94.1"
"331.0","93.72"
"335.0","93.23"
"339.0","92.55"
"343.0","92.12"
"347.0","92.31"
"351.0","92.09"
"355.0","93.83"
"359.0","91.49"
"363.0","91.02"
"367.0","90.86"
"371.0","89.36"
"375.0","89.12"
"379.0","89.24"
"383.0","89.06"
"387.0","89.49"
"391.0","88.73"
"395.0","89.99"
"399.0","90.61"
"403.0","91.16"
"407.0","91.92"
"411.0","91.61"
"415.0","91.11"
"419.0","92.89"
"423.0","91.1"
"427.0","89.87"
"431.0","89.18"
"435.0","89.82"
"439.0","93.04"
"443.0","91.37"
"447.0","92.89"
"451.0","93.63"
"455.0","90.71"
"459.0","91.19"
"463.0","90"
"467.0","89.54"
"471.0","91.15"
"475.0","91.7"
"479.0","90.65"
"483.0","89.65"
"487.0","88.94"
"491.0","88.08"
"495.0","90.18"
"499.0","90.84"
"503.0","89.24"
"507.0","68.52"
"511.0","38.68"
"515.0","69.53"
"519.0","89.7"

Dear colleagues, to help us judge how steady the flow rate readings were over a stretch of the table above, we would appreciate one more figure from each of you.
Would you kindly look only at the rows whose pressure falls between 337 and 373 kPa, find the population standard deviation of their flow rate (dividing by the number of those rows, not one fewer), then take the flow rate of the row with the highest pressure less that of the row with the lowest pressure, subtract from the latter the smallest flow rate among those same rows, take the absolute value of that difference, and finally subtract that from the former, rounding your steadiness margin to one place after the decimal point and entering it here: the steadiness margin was -91.4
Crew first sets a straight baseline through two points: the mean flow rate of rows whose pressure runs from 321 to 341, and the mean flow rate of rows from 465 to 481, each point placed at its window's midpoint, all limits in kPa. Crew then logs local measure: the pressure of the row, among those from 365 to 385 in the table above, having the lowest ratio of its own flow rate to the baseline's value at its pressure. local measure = 375.0 kPa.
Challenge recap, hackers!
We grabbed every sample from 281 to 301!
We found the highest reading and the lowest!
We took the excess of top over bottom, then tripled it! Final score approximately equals 8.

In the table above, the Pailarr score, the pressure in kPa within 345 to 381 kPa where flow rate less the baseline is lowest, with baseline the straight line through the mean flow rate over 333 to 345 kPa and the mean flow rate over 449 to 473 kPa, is 375.0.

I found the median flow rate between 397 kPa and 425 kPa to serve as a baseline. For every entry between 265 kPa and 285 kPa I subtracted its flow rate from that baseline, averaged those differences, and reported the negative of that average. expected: 4.1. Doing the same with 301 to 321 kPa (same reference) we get 4.0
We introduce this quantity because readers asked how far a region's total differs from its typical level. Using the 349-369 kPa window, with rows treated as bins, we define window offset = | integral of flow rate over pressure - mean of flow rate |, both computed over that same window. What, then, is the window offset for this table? 1745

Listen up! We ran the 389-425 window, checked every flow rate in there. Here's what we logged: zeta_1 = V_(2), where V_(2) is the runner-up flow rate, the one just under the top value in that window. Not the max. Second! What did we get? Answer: 91.92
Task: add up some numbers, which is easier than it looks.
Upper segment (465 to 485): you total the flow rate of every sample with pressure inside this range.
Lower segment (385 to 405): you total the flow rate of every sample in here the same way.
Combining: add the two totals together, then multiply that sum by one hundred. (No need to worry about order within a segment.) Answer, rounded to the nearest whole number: 90267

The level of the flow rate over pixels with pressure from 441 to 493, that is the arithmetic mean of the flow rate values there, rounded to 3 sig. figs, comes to 90.7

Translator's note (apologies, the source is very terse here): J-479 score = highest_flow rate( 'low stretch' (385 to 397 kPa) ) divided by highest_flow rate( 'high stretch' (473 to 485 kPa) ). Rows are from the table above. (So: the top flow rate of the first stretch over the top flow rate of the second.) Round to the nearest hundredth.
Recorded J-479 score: 0.98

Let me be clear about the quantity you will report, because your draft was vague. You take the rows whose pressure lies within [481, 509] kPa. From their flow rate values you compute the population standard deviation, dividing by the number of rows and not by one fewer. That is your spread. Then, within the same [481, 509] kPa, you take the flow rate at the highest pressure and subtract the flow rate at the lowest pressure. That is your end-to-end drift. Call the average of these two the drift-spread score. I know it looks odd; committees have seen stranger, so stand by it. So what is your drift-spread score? -6.9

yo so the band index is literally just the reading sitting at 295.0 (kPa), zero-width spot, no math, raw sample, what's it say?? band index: 97.18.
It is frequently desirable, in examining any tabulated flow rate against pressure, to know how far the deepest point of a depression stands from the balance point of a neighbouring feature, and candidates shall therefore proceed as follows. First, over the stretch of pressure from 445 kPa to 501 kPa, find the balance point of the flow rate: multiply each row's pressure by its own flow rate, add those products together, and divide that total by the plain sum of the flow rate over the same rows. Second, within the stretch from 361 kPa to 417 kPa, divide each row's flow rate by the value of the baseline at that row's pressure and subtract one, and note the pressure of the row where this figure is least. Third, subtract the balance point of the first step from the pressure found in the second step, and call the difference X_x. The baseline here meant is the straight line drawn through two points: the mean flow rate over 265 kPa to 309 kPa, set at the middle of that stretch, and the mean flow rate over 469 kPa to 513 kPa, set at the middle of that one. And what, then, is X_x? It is -97.8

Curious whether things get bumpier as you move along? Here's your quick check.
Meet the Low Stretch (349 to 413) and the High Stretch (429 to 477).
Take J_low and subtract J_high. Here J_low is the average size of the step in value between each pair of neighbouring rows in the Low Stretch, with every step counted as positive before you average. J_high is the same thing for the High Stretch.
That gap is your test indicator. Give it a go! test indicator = -0.6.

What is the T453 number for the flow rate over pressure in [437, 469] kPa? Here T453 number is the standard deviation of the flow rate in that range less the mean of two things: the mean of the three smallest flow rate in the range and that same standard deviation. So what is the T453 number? -44.3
